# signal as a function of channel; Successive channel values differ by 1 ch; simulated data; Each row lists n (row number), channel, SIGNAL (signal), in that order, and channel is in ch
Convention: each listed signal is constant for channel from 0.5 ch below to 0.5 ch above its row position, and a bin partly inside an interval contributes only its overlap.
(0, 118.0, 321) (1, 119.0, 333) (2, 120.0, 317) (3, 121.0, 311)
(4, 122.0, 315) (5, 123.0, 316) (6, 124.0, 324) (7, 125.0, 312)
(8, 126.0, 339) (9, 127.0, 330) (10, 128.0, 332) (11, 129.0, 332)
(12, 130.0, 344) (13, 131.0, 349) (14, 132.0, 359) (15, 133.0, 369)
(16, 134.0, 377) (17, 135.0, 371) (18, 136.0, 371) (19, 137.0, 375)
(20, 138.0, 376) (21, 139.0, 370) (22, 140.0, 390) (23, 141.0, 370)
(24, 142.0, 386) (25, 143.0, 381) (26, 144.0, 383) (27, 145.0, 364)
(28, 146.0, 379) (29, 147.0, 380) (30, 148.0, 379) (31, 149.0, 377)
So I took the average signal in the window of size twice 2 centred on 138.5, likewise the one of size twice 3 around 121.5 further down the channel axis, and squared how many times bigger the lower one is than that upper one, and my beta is 0.71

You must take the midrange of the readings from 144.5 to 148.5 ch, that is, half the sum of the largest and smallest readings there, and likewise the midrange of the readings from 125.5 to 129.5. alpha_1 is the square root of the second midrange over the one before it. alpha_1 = 0.948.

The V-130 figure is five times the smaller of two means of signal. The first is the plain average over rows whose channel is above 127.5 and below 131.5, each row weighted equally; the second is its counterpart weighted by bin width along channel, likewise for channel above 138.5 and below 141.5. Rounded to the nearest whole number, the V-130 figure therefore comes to 1696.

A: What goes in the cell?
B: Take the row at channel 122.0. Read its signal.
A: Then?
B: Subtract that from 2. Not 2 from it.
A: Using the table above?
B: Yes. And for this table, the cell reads -313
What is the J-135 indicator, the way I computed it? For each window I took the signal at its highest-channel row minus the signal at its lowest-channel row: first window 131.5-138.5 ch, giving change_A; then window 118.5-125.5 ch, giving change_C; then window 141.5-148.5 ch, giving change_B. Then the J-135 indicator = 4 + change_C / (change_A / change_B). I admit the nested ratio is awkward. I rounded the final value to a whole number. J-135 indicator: 13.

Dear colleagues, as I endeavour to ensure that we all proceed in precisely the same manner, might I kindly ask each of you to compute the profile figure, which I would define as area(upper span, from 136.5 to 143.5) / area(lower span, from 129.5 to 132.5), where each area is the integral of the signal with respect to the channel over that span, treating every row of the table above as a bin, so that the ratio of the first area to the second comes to 2.52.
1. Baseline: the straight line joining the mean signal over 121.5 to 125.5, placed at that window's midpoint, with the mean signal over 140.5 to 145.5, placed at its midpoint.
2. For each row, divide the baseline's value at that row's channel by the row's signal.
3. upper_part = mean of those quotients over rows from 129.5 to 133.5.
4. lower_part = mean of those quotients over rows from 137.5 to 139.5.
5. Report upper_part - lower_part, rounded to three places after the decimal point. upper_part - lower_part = -0.012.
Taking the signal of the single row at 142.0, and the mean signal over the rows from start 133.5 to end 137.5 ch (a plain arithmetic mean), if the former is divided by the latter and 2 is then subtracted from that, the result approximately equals -0.967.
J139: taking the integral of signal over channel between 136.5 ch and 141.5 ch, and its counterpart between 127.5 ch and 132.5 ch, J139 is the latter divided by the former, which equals 0.912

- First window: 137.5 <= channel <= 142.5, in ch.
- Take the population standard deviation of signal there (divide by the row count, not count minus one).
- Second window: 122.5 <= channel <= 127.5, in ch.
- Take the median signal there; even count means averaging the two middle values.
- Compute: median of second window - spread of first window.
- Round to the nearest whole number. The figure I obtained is 316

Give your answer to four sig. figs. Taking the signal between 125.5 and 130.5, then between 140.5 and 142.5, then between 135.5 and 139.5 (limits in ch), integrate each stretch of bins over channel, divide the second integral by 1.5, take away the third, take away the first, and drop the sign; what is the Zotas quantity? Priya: 2665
